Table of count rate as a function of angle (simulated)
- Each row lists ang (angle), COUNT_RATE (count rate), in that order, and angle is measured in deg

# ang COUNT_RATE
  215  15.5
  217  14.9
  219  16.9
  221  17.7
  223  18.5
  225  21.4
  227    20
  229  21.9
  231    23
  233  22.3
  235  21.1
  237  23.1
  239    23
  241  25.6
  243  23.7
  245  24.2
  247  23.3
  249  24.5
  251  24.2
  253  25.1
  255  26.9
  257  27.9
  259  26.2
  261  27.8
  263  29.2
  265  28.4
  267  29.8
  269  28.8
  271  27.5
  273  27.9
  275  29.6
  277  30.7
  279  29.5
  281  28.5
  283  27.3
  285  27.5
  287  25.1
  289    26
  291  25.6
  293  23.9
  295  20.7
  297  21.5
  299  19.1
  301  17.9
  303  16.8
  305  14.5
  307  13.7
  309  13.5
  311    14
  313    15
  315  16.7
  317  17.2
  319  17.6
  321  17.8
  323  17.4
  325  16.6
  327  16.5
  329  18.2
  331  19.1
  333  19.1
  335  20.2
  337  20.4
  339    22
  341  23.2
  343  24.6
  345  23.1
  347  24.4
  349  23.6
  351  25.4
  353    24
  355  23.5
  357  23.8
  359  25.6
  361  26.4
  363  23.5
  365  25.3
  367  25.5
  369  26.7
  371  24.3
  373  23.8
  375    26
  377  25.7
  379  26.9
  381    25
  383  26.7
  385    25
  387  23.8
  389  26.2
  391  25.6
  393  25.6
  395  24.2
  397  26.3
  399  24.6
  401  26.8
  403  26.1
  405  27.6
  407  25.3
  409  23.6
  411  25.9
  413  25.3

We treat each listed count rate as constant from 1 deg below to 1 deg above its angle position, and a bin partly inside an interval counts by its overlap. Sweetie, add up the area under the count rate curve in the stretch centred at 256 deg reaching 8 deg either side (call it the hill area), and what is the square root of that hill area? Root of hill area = 20.6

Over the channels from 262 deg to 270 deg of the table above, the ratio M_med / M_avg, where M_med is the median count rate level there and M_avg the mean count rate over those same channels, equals 1.00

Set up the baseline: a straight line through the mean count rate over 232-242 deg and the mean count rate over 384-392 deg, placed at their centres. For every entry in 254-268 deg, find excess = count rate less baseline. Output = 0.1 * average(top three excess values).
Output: 0.6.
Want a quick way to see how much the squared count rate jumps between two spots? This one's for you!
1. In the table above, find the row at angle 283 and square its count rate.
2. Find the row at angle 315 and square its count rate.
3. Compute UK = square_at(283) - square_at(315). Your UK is 466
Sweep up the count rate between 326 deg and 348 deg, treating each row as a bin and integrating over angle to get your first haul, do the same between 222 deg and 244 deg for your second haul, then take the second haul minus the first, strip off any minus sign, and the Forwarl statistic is 26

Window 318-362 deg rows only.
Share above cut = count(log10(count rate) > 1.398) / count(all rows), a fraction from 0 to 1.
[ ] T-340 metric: 0.136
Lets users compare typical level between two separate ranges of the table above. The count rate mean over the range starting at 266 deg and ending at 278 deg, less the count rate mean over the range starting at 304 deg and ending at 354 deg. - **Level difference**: 10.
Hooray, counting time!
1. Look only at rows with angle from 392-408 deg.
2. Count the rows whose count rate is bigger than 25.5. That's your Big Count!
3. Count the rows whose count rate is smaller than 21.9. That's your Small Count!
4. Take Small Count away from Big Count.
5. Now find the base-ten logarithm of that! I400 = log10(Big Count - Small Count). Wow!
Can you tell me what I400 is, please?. 0.70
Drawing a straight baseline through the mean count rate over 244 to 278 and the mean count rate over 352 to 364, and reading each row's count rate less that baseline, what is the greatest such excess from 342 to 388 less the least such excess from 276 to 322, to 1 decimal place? 15.4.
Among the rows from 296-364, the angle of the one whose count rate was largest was 361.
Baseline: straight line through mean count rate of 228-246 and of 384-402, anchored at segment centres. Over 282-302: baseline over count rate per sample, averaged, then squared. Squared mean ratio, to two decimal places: 1.08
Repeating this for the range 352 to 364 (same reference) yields 1.03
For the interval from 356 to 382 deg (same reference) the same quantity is 0.98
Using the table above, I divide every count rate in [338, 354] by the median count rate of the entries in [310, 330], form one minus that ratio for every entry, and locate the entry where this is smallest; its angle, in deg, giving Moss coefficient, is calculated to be 351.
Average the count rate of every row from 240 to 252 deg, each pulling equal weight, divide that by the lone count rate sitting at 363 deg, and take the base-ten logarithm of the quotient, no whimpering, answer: 0.014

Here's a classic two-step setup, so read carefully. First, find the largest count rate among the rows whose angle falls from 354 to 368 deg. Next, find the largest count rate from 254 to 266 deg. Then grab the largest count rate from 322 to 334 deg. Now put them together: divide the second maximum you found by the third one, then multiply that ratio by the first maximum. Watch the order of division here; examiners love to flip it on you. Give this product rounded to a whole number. 40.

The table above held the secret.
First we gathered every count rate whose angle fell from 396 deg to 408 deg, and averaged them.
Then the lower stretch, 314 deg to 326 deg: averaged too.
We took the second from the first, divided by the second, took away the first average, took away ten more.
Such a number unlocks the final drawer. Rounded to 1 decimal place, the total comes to -35.6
